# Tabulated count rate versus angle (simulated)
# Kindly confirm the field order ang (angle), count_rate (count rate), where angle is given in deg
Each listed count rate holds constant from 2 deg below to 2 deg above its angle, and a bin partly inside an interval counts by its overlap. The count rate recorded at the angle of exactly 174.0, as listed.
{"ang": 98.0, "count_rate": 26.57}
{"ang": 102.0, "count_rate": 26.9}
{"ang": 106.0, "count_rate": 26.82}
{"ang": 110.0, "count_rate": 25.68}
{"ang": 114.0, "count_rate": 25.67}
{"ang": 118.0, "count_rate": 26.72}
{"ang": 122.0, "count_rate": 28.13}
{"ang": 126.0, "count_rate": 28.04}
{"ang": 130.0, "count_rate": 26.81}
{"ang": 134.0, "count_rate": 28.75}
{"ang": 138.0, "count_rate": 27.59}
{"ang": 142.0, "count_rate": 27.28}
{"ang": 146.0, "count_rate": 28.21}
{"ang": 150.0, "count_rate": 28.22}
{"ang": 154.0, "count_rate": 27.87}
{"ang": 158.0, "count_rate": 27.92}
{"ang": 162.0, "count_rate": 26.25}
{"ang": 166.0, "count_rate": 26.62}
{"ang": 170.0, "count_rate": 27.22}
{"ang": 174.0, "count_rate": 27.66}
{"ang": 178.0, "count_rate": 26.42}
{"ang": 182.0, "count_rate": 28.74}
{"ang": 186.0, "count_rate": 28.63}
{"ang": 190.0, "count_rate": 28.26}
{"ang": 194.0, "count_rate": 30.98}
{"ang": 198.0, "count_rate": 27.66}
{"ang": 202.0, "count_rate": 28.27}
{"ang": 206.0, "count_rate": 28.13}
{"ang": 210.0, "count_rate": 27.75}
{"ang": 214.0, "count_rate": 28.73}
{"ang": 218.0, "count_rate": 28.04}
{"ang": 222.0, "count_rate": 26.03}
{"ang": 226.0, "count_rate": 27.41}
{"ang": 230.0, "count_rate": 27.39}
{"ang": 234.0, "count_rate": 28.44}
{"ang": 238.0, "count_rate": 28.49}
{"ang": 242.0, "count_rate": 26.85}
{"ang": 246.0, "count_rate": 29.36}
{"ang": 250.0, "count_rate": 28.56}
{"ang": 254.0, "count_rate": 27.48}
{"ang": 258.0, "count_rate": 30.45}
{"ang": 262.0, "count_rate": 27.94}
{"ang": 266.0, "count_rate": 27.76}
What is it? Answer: 27.66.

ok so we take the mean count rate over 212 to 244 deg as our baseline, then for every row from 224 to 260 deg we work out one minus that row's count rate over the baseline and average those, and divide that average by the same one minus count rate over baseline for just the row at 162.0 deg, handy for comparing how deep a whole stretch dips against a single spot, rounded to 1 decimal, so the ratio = -0.4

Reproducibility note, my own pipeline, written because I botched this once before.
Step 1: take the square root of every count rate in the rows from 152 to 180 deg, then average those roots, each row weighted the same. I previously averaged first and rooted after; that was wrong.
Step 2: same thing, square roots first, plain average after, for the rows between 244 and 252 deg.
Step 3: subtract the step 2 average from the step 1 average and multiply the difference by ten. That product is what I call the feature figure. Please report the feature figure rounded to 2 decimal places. -1.72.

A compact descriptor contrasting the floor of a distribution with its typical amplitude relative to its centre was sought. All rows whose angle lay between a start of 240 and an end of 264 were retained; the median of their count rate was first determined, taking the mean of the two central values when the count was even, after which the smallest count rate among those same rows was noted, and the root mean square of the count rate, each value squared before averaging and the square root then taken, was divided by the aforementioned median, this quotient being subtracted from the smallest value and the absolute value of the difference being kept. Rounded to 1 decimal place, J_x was 25.8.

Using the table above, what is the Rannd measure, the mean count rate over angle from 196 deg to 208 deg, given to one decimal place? 28.0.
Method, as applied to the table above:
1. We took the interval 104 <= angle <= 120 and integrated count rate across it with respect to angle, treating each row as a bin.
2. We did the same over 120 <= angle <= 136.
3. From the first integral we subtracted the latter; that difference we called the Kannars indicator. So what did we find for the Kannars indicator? -27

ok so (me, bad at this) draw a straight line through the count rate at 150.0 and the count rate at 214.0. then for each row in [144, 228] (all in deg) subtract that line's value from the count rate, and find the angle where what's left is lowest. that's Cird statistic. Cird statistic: 222.0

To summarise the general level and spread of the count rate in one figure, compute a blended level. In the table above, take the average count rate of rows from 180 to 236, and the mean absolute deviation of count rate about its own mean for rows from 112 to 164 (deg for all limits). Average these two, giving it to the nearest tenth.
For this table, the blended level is 14.5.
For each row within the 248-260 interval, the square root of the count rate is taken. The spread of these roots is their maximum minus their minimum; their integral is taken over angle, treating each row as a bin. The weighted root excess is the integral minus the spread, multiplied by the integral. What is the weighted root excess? 4132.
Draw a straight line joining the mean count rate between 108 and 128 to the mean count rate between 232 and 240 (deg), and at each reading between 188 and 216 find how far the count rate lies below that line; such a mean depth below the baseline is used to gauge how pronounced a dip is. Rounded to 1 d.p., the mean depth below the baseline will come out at -0.5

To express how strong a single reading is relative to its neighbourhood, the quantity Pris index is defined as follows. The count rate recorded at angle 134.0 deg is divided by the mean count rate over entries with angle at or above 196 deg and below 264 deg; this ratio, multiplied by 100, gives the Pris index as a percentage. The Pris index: 102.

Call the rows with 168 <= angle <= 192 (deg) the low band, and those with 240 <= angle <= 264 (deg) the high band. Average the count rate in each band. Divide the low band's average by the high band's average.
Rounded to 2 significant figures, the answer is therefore 0.98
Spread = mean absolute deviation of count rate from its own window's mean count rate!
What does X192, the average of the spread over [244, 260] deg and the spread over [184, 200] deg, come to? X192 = 1.00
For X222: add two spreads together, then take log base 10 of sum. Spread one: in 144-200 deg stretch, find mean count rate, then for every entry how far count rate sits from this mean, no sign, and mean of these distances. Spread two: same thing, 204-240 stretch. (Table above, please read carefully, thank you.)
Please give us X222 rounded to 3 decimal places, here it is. 0.148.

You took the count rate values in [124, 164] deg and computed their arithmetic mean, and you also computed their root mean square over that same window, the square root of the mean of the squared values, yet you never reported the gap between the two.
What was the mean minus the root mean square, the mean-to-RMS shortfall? -0.0089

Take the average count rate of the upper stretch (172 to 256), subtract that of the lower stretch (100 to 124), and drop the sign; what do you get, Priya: 1.4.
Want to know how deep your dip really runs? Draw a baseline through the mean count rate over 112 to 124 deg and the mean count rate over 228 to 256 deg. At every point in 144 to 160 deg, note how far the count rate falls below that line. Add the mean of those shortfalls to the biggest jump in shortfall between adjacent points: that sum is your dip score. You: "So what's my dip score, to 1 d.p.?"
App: -0.5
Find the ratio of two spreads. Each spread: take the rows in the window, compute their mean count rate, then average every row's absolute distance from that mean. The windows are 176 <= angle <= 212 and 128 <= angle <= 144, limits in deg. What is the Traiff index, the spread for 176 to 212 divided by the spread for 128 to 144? 1.32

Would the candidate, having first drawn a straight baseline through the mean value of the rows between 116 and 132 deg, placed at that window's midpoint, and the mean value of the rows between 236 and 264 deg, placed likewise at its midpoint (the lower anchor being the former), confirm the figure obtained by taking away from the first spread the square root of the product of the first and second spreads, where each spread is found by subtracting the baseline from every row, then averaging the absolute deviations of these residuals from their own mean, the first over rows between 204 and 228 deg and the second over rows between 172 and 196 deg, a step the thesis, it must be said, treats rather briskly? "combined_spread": -0.13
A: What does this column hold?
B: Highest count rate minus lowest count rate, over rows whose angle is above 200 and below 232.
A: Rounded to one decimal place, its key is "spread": 2.7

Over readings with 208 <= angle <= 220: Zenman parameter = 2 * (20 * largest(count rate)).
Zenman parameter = 1149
